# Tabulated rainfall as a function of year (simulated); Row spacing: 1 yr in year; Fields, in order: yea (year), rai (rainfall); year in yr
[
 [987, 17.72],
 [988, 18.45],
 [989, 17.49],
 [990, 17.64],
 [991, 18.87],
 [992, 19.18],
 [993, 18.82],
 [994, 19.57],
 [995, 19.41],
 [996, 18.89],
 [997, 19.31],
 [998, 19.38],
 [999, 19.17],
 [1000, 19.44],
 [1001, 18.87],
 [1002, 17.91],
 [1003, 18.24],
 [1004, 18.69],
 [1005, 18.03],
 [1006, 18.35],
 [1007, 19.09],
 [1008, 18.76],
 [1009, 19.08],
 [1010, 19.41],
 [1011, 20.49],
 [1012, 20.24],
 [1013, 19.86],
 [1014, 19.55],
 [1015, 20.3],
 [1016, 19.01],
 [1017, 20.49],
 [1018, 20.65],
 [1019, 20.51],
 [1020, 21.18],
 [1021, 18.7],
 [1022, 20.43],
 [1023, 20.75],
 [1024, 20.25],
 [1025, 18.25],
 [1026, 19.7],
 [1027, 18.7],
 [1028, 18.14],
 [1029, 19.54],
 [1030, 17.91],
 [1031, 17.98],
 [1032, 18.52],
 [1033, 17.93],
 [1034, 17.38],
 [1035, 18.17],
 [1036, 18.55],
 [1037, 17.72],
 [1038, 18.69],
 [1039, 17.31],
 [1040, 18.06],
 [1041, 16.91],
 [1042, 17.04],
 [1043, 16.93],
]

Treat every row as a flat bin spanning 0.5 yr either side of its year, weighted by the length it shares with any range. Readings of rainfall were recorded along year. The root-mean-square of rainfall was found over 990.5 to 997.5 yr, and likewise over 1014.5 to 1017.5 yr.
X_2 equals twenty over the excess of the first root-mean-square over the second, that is -25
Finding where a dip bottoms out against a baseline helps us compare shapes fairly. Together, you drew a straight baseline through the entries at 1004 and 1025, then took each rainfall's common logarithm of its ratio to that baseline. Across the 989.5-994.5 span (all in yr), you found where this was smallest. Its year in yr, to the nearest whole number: 990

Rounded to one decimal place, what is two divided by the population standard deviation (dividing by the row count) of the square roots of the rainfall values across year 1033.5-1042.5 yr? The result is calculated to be 27.7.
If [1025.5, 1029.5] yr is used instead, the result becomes 27.4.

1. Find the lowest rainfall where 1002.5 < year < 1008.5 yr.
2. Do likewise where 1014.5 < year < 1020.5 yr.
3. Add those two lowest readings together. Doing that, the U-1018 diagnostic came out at 37.0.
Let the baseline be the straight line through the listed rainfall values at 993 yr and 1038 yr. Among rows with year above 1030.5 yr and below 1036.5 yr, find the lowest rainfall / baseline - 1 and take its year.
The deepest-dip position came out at 1034 yr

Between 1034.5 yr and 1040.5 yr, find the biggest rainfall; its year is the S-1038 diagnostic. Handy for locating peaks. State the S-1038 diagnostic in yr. 1038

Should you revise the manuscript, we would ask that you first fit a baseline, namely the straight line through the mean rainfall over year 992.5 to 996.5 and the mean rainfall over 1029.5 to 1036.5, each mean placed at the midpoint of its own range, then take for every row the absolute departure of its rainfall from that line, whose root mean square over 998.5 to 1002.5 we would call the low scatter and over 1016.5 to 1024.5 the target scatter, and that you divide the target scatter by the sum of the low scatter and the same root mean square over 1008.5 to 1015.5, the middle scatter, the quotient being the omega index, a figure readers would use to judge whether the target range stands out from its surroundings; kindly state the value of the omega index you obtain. 1.11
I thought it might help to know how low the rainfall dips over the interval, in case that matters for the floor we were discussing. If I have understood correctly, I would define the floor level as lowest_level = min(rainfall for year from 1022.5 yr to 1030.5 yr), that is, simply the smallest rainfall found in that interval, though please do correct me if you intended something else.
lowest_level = 17.91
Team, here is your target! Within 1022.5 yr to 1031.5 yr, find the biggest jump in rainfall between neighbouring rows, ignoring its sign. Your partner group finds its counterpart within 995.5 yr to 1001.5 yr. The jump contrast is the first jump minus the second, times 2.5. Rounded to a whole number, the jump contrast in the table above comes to 4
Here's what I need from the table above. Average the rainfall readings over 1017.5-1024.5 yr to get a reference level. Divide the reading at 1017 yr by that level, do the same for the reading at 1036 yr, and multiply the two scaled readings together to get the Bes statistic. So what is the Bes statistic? 0.92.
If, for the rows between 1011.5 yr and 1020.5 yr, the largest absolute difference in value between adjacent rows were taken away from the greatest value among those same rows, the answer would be 19.7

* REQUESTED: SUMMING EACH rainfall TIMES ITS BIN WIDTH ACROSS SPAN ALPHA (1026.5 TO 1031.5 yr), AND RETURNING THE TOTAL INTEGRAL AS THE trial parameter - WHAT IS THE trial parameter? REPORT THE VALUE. 92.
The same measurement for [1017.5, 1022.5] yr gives 101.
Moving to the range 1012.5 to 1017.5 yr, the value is 99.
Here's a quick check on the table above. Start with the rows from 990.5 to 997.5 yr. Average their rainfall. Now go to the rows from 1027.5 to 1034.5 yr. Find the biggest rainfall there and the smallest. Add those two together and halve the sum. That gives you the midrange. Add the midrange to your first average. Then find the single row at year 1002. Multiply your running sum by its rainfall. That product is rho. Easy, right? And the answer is 674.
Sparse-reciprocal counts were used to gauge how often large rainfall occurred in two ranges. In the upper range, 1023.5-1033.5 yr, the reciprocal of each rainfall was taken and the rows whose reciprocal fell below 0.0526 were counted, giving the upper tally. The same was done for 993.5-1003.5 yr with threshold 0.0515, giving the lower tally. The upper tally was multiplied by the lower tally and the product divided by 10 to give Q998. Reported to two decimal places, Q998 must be 0.60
